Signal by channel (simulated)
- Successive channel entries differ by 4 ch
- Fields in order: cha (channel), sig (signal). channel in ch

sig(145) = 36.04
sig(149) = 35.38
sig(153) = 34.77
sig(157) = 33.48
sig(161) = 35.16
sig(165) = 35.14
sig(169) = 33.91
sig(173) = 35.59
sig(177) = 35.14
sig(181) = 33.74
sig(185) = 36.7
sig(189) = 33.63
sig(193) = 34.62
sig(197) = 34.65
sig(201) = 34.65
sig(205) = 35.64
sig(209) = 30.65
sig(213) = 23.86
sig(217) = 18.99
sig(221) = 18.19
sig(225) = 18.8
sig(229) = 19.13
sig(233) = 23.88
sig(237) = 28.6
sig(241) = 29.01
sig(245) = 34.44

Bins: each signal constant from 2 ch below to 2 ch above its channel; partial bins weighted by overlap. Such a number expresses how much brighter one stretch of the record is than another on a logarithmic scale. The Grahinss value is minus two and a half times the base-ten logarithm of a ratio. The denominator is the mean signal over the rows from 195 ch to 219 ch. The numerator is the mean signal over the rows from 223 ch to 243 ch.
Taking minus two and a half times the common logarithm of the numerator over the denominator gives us 0.24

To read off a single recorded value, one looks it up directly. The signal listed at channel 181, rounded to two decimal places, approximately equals 33.74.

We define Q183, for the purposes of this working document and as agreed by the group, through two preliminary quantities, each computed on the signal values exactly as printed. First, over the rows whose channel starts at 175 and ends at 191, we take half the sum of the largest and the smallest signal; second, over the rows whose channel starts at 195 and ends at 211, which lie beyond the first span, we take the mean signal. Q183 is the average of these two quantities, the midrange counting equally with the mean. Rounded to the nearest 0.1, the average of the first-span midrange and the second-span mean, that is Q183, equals 34.5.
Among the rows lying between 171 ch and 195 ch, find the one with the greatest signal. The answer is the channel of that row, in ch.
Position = 185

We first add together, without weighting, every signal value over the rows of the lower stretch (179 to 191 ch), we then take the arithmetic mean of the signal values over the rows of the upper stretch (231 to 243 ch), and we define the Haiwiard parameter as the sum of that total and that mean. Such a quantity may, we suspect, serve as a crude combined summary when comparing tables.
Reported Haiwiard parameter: 131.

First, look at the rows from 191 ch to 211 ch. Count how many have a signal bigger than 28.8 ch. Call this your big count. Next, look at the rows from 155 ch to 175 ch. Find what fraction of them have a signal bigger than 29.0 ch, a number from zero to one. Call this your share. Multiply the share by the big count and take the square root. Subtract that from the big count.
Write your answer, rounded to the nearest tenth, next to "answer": 2.8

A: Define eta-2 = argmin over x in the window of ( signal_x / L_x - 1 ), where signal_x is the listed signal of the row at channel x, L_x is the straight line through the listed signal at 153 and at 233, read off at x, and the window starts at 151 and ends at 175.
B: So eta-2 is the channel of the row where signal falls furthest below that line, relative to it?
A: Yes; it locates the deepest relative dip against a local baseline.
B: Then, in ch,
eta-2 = 157 ch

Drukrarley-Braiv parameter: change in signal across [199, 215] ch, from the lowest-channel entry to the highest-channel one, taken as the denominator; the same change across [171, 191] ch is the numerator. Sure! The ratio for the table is 0.18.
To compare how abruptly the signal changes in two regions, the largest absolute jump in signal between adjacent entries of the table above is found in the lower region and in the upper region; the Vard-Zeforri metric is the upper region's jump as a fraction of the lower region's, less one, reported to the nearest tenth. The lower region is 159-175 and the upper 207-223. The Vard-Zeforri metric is 3.0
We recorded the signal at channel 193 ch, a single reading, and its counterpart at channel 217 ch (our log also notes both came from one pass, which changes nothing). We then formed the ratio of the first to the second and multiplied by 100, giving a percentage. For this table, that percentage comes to 182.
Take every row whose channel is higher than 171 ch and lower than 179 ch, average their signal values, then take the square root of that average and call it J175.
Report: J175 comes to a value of 5.9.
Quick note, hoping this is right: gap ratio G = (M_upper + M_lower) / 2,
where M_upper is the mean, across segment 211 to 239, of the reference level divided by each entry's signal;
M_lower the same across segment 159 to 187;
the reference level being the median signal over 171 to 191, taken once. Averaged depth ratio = 1.33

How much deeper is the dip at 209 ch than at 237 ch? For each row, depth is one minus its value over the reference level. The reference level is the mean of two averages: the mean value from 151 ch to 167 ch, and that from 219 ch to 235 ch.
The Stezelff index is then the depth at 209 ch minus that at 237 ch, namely -0.08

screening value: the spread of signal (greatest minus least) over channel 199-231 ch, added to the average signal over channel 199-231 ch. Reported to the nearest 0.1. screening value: 42.4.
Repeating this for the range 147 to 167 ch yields 36.7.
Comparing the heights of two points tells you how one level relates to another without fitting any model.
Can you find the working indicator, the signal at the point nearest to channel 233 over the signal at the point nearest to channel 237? 0.83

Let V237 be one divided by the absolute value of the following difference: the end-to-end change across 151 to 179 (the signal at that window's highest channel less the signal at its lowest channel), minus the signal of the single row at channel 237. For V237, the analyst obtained 0.0354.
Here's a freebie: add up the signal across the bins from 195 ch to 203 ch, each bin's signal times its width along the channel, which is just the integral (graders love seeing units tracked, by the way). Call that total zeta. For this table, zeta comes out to 277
